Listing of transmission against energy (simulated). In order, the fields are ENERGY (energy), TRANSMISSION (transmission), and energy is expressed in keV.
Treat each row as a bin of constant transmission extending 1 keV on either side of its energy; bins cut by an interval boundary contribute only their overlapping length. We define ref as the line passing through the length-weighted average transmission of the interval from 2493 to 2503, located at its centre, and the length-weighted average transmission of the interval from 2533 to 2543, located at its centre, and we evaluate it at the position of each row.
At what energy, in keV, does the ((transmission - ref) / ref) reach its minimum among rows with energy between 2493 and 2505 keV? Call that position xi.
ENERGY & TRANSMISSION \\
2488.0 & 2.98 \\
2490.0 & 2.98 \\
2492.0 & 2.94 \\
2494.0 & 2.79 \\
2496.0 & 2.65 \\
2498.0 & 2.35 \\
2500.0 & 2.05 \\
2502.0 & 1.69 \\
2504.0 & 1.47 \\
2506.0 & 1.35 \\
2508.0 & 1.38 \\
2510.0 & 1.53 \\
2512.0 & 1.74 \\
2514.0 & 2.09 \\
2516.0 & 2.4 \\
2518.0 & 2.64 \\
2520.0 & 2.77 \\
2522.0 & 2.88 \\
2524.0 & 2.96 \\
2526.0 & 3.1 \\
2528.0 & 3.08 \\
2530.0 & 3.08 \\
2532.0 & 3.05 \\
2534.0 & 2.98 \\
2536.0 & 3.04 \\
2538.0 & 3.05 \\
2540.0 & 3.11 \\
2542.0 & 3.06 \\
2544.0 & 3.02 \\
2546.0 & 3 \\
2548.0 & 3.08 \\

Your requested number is 2504.0 keV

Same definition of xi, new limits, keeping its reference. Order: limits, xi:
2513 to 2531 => 2514.0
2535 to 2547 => 2546.0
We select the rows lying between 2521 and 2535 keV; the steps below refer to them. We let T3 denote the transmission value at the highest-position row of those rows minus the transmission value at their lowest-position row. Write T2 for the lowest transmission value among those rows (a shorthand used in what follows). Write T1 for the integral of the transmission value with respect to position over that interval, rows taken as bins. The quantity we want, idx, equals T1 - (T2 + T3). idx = 39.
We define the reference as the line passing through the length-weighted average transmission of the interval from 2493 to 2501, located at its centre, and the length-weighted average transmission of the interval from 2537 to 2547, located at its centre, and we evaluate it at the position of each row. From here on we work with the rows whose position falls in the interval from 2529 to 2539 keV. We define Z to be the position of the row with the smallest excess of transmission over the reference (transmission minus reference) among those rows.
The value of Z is 2534.0 keV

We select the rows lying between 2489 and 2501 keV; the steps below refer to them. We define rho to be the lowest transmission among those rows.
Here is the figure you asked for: 2.05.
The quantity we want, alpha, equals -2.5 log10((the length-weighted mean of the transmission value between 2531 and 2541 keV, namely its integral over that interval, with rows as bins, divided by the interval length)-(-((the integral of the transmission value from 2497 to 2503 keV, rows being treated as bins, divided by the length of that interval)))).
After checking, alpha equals -1.76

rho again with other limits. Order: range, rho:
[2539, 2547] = 3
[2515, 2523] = 2.4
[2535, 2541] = 3.04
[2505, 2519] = 1.35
